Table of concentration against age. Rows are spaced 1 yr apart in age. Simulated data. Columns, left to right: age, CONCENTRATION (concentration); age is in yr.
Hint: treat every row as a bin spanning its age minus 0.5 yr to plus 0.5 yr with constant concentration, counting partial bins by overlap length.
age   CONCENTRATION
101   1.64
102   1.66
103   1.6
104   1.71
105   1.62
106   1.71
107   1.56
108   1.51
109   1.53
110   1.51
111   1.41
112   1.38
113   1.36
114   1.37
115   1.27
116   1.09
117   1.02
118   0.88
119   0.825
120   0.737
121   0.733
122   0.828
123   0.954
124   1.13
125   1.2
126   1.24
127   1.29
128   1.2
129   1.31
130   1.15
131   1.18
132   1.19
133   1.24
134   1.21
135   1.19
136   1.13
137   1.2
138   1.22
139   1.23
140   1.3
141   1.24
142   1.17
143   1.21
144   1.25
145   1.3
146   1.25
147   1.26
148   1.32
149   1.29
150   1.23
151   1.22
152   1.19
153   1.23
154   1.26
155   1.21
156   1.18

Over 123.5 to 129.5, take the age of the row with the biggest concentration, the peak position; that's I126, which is 129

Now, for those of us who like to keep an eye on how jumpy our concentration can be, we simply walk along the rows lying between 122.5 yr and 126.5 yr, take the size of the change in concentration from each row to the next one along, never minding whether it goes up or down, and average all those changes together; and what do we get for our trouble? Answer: 0.095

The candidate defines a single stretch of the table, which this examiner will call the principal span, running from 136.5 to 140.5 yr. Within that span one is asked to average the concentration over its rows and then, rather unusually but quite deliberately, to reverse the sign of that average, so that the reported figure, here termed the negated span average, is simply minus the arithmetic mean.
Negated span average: -1.24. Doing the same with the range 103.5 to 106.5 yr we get -1.68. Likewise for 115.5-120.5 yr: -0.91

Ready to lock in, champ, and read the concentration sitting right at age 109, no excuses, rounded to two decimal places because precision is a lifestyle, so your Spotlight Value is 1.53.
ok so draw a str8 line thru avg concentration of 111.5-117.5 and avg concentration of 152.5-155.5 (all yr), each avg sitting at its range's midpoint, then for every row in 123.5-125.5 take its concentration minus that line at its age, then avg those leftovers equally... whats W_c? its -0.080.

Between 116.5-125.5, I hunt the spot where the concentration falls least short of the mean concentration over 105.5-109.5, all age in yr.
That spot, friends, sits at 125 yr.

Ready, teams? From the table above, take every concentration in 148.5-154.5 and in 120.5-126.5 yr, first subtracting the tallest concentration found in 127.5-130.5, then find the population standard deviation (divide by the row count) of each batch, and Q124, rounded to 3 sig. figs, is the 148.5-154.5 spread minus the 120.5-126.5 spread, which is -0.158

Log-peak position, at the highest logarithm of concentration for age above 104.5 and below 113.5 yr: 106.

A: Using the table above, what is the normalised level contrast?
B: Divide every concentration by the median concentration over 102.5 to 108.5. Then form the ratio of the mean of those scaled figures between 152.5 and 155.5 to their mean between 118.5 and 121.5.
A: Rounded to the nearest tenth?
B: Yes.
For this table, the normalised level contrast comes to 1.6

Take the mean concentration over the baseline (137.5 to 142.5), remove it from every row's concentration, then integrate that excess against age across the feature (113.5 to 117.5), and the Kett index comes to -0.18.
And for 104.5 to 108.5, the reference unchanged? 1.47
